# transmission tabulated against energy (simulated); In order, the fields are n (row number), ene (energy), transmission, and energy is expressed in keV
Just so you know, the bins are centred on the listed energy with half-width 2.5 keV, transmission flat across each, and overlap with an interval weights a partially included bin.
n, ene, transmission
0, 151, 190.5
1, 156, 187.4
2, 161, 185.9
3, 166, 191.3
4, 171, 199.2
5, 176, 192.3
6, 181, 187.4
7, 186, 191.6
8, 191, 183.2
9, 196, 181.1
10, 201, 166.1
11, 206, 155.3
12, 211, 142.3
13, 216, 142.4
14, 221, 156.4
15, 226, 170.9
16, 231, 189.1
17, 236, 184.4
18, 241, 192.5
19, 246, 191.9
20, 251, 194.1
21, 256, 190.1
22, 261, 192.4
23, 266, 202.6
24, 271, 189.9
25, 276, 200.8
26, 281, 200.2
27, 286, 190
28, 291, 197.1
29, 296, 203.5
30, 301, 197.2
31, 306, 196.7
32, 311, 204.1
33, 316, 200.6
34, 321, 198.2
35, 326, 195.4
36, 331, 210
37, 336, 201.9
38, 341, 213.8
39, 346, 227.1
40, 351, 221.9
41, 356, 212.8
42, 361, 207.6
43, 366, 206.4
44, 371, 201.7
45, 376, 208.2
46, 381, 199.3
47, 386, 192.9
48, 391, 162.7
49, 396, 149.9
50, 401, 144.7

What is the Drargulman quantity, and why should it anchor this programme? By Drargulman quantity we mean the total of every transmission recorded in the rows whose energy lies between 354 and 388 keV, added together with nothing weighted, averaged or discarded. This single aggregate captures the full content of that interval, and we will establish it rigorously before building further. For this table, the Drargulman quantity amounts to 1429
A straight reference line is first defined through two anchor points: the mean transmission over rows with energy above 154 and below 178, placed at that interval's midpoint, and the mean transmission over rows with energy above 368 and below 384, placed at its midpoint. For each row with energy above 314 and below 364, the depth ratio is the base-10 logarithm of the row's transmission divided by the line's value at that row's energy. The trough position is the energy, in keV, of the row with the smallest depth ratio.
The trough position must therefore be 326 keV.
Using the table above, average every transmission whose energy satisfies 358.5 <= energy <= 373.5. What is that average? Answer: 205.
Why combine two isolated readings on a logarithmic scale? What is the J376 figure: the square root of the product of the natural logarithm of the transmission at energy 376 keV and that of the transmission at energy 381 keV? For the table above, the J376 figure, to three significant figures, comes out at 5.32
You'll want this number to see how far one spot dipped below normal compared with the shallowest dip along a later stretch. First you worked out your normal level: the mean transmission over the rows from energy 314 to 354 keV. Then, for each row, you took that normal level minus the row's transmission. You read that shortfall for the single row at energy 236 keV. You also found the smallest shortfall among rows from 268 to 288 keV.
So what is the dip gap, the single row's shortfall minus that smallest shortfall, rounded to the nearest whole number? 16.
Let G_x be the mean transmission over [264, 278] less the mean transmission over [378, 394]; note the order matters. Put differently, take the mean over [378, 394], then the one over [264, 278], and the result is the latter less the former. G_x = 13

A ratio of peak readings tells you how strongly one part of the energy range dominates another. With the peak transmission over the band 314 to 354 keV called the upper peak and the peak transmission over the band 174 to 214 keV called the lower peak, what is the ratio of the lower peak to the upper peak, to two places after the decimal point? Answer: 0.85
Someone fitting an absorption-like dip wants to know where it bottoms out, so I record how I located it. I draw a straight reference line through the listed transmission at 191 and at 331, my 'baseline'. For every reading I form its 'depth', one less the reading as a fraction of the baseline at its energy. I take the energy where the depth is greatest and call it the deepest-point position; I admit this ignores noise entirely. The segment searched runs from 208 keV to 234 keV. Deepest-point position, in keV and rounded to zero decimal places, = 216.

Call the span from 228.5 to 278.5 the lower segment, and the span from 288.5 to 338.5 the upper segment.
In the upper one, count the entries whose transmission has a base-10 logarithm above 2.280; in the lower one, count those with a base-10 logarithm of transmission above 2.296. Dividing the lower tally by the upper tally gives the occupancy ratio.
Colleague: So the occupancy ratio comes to 0.20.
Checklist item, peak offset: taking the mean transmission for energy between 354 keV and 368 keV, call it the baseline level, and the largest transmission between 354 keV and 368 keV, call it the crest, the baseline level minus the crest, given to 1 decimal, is -3.9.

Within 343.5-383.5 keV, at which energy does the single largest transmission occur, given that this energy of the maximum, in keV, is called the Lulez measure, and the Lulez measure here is 346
